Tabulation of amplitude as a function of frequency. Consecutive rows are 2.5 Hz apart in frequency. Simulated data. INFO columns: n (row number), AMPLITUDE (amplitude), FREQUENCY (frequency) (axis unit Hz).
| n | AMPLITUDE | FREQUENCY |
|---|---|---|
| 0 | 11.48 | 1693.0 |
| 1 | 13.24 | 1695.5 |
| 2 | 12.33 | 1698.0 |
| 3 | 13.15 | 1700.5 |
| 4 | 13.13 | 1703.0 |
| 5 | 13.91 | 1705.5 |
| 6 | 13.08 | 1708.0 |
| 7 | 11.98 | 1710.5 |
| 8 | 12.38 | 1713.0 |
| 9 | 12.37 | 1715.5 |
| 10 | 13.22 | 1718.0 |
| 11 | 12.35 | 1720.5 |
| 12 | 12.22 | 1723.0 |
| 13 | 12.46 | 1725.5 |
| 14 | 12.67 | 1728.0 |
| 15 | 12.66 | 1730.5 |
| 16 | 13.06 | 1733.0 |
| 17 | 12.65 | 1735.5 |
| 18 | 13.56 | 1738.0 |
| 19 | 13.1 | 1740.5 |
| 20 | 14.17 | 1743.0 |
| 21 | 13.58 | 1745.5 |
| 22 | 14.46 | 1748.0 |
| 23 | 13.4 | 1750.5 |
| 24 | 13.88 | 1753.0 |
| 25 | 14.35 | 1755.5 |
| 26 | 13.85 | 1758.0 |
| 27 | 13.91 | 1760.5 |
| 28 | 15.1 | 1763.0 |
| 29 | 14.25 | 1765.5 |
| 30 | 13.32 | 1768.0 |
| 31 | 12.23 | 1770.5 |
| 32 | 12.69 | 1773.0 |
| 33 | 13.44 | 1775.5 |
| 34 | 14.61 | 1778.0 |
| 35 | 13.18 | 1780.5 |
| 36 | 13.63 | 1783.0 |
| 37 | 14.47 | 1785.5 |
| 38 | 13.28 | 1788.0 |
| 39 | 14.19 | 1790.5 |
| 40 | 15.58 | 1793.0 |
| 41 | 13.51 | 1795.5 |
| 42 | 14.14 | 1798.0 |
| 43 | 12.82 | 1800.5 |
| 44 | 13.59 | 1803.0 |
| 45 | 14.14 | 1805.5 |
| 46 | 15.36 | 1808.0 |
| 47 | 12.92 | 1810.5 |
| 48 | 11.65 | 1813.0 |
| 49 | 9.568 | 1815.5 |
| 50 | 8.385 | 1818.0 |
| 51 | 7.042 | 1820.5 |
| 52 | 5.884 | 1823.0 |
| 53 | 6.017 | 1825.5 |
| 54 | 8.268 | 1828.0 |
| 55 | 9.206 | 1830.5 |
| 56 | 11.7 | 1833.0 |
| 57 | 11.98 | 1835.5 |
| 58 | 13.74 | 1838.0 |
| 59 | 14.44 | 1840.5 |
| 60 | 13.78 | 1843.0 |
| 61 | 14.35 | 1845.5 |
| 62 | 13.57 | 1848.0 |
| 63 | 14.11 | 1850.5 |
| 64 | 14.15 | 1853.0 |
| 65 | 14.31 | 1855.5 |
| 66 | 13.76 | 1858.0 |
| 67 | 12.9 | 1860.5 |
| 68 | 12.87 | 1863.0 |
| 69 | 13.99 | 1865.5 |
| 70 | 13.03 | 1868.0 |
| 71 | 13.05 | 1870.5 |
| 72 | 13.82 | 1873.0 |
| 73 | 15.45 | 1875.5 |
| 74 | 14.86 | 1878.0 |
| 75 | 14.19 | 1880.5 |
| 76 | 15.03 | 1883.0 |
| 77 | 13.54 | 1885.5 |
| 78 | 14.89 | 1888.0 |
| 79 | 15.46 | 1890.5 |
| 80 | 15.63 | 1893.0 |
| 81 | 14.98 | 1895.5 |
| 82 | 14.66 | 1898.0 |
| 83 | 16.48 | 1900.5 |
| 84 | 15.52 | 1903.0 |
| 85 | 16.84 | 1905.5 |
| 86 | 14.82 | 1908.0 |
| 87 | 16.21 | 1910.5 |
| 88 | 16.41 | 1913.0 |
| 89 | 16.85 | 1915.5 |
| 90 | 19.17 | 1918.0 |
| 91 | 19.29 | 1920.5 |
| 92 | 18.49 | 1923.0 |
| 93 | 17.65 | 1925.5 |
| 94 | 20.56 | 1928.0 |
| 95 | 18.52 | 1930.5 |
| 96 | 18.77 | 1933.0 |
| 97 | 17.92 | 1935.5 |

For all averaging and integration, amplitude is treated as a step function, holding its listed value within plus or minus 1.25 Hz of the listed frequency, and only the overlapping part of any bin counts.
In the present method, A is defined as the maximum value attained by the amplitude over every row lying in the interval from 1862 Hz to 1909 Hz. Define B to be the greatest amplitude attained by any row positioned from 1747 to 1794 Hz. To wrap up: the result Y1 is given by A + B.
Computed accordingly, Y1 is 32.4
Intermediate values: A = 16.84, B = 15.58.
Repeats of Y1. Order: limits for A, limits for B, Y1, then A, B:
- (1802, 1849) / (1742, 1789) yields 30.5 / 15.36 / 15.1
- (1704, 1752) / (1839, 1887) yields 29.9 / 14.46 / 15.45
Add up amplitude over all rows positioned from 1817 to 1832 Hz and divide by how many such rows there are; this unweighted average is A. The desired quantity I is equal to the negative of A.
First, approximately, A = 7.5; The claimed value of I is -7.5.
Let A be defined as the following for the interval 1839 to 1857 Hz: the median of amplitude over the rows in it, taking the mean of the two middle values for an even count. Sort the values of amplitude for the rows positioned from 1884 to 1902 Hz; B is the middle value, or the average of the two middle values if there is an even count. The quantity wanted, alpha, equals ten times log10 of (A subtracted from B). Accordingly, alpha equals -0.8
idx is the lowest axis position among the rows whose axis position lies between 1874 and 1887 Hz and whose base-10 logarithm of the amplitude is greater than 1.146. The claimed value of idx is 1875.5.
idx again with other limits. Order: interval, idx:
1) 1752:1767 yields 1755.5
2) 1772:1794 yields 1778.0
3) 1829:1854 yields 1840.5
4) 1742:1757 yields 1743.0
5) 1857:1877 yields 1875.5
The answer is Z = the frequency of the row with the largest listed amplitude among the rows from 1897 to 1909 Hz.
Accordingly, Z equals 1905.5 Hz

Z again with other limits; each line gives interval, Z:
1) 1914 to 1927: 1920.5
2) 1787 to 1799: 1793.0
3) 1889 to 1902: 1900.5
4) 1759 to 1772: 1763.0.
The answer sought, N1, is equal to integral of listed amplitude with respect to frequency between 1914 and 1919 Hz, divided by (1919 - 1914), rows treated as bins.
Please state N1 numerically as 17.87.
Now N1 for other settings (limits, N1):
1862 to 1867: 13.44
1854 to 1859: 14.05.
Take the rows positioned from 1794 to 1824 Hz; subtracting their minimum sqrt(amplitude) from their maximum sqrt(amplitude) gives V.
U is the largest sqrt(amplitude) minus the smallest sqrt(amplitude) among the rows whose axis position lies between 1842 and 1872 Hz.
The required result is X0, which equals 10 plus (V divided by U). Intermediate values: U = 0.20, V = 1.5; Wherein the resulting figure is 17.4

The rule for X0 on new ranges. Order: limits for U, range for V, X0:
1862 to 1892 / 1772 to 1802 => 11.1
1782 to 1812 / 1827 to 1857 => 12.5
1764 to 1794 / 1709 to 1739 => 10.5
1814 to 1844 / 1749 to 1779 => 10.3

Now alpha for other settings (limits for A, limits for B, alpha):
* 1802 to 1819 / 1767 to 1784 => -4.0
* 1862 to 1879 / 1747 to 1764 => -10.5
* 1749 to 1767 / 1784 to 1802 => -6.4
